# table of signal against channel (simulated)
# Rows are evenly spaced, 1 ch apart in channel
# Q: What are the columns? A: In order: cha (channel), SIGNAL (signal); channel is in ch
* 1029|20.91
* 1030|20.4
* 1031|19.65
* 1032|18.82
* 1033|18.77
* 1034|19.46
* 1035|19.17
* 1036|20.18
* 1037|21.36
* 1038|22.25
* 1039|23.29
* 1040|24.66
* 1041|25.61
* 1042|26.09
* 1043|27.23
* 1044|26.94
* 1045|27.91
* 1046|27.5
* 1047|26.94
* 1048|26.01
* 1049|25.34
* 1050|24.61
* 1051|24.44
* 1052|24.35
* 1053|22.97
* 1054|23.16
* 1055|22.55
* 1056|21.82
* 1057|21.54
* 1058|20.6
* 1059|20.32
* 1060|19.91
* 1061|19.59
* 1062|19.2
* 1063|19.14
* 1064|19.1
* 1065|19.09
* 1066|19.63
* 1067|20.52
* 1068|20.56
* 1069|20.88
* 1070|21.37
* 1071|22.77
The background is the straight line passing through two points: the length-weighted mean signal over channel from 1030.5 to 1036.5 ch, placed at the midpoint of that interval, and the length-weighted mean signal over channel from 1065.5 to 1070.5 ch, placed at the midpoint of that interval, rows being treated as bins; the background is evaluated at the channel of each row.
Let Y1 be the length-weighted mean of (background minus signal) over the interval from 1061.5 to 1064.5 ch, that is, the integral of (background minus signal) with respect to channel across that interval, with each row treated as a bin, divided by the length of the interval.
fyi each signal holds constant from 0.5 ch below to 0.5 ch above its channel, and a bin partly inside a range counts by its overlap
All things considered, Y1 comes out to 1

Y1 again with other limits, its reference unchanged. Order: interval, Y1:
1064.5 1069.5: 0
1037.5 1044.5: -6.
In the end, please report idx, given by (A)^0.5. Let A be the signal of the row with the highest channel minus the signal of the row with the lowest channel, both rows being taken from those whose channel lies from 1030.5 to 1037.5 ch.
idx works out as 1.3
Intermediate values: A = 1.7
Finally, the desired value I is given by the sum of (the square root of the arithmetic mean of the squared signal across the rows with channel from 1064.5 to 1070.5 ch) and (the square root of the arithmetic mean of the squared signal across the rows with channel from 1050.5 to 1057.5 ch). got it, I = 43.4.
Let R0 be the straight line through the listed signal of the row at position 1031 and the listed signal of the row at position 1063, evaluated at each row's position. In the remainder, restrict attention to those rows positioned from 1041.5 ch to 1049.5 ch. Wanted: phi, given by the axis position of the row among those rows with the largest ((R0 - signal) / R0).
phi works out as 1049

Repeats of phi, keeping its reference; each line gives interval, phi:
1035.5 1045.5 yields 1036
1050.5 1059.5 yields 1059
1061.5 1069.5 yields 1064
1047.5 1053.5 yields 1053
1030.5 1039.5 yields 1033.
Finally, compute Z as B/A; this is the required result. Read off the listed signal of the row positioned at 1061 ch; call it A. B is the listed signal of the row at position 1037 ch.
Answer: 1.09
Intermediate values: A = 19.59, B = 21.36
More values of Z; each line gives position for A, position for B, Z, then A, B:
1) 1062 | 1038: 1.16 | 19.2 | 22.25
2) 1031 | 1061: 1.00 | 19.65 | 19.59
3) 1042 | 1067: 0.79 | 26.09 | 20.52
